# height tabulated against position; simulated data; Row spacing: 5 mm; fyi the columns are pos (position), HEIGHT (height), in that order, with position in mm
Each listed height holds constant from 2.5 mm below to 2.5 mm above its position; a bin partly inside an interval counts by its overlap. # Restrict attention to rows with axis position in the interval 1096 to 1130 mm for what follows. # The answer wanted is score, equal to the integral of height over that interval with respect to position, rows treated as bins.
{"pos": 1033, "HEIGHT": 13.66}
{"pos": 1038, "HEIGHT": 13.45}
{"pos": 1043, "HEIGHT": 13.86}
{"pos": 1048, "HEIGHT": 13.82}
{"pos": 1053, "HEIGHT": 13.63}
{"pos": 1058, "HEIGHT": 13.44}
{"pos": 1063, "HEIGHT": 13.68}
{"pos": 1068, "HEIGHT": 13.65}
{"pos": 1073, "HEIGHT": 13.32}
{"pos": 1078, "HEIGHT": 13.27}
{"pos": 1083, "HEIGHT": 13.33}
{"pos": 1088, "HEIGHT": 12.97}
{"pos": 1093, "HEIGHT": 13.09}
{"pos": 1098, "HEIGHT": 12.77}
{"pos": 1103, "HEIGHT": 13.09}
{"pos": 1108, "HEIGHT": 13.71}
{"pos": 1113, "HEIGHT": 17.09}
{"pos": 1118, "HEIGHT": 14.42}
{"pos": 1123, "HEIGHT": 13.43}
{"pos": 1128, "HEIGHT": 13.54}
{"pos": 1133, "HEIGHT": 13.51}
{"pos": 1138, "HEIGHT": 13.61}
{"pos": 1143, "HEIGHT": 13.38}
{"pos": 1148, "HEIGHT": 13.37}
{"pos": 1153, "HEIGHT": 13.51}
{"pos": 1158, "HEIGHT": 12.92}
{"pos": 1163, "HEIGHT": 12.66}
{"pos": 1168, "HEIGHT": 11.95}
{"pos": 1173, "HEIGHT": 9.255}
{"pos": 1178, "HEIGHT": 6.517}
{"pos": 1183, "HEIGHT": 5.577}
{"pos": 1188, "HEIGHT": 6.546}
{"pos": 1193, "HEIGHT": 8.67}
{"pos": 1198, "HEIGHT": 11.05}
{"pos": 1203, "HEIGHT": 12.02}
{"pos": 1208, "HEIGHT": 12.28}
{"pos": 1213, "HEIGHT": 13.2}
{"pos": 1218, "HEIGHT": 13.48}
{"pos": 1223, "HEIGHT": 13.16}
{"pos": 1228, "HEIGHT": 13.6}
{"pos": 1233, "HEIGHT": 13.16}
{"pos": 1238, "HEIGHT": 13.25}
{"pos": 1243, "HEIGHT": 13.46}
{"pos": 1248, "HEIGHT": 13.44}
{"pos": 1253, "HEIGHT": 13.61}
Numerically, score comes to 477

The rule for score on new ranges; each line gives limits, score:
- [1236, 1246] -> 134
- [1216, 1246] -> 401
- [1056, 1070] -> 190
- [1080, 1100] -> 261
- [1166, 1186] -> 164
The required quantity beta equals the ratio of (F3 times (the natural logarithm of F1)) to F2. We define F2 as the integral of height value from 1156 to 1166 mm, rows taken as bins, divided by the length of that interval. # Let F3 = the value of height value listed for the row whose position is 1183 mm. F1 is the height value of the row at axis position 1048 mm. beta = 1.1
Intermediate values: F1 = 13.82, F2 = 12.7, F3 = 5.577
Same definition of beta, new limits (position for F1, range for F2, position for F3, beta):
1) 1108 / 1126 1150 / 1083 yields 2.6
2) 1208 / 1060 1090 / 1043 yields 2.6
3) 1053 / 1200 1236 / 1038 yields 2.7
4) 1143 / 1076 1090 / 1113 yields 3.4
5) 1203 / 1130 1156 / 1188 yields 1.2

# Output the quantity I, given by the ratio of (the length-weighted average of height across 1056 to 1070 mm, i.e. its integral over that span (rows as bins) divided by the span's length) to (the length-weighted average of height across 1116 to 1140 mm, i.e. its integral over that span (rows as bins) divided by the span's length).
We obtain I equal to 1.0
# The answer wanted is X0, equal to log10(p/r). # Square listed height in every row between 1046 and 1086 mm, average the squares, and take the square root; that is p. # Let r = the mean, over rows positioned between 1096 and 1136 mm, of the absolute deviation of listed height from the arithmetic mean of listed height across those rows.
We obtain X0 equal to 1.2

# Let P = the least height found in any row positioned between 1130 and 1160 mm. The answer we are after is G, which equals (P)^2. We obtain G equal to 167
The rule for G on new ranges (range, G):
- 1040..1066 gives 181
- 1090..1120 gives 163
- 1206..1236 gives 151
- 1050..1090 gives 168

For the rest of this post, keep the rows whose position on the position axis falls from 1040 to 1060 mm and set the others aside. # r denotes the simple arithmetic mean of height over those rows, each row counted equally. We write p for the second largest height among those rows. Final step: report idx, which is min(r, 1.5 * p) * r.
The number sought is 187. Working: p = 13.82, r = 13.7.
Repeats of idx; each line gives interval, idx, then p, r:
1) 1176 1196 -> 47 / 6.546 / 6.8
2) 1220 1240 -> 177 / 13.25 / 13.3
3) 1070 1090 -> 175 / 13.32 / 13.2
